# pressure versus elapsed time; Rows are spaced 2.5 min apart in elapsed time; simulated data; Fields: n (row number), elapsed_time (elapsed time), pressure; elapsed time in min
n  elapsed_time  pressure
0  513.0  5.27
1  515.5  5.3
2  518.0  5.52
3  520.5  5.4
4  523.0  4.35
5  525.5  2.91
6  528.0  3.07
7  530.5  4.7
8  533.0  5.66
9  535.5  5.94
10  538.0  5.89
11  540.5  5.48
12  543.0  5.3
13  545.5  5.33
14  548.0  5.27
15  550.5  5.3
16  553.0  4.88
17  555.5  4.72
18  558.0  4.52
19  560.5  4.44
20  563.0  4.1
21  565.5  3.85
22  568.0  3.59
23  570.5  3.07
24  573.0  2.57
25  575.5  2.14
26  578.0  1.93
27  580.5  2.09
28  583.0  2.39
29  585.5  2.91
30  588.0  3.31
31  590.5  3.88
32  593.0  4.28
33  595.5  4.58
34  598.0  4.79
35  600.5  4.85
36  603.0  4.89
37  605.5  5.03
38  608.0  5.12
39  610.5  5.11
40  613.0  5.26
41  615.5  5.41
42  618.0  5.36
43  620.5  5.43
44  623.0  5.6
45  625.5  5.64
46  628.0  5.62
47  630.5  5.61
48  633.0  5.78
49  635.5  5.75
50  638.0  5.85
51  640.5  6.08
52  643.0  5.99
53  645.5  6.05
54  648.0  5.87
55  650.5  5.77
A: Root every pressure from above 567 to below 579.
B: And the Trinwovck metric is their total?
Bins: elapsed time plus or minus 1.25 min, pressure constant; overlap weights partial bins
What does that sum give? 8.1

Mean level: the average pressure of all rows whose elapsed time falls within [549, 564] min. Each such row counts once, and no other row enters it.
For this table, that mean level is 4.7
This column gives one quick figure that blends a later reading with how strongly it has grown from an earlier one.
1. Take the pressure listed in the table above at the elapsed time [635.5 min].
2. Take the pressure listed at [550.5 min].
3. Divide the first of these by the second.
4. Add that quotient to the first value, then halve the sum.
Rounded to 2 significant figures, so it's 3.4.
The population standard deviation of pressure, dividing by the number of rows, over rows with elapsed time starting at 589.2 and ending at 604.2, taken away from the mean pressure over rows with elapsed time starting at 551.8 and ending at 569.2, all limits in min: 3.9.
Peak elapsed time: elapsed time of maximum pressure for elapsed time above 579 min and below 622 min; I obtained 620.5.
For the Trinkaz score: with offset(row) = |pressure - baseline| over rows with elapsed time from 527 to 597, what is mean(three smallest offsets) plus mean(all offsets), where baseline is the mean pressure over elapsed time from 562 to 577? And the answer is 1.4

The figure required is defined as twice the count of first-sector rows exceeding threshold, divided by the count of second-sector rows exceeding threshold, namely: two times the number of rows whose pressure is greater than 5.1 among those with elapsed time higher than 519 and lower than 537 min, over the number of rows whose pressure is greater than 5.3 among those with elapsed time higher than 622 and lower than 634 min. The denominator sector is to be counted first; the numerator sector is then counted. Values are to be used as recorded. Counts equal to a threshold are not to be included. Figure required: 1.2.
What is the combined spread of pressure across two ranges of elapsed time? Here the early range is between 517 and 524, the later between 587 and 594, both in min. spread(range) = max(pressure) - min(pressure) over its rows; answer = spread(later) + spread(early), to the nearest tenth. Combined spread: 2.1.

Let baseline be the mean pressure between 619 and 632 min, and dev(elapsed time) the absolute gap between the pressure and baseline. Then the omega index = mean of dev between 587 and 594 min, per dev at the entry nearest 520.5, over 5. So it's 1.95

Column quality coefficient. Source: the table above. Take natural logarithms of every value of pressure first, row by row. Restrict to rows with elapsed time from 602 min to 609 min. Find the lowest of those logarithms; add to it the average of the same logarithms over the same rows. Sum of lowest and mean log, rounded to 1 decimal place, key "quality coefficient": 3.2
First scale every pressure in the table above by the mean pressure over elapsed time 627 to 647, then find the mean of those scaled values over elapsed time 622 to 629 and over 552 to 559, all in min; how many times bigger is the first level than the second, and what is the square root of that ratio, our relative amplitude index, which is 1.09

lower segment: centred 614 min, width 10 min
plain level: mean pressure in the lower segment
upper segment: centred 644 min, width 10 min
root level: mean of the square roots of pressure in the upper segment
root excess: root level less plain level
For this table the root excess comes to -2.8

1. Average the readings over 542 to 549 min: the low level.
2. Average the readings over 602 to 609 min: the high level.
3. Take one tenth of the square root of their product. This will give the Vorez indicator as 0.52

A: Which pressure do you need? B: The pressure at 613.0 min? 5.26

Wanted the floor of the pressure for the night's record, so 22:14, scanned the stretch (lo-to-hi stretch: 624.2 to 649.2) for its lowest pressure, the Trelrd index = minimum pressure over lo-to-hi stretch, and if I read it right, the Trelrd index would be 5.61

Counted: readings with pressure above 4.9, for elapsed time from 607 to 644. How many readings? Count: 15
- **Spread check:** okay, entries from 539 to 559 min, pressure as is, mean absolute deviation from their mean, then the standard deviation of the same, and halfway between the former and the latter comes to 0.3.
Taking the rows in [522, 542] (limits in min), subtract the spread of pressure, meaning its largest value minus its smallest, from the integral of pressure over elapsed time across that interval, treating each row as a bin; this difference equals 92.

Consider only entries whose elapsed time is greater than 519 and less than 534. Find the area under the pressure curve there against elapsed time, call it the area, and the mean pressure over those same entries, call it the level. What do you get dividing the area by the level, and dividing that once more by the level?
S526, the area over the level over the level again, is 3.45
